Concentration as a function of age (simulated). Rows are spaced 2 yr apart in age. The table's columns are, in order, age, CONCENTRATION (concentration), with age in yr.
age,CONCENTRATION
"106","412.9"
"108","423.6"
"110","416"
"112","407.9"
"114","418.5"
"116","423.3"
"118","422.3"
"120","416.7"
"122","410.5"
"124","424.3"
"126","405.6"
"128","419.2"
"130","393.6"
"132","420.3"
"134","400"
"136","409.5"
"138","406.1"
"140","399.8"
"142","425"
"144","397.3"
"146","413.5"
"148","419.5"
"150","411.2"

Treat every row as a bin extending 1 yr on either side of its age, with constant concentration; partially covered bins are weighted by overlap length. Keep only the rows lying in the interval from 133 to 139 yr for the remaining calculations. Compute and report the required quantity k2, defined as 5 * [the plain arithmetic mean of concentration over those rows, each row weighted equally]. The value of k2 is 2026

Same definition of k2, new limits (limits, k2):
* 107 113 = 2079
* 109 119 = 2088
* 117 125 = 2092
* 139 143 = 2062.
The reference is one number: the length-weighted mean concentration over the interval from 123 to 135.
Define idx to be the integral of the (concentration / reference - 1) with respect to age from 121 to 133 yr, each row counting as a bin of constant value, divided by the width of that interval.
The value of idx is 0.004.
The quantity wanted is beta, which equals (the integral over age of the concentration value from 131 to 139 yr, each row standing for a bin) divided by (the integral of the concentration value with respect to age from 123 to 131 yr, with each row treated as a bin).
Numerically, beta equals 0.996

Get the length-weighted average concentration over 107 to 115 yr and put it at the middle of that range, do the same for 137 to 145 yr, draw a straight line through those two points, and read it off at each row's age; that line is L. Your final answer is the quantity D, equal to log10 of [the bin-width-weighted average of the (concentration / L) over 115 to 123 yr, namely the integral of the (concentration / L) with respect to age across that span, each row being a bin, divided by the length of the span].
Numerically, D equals 0.004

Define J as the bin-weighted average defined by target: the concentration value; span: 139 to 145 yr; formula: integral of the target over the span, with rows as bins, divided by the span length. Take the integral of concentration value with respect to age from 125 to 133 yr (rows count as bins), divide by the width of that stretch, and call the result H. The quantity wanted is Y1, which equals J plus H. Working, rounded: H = 410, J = 407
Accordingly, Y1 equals 817.0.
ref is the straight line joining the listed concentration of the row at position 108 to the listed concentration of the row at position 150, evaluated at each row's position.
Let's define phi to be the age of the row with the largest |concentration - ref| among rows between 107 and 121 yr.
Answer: 112 yr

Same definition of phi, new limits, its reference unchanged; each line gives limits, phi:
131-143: 134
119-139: 130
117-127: 126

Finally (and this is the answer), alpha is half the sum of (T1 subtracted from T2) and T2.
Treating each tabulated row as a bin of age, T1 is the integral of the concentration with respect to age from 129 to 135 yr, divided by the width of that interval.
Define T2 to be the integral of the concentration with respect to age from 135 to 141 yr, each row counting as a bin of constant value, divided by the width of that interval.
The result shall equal 203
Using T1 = 405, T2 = 405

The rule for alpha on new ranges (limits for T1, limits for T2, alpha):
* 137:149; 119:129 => 210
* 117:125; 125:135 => 199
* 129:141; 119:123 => 211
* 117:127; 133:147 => 199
